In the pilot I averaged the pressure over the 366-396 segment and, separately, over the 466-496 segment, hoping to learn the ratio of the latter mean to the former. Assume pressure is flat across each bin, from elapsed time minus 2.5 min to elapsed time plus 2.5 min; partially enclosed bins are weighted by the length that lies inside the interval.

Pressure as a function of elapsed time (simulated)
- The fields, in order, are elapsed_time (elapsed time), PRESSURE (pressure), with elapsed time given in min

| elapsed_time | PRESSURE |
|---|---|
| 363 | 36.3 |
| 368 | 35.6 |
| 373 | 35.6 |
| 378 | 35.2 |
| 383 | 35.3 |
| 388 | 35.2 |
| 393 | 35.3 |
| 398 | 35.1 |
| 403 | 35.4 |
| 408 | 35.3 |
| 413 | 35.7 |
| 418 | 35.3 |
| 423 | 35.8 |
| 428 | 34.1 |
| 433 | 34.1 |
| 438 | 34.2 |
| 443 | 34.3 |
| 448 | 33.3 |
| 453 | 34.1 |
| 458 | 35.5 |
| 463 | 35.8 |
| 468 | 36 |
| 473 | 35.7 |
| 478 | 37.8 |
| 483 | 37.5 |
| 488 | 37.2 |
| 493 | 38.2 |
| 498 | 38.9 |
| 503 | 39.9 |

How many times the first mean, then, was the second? 1.05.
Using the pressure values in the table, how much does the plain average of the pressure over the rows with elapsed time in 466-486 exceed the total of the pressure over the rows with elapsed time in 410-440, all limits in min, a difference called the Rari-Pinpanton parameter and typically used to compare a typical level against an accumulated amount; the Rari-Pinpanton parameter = -172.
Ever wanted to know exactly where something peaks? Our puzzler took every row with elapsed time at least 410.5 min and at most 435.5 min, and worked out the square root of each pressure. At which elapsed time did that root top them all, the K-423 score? 423 min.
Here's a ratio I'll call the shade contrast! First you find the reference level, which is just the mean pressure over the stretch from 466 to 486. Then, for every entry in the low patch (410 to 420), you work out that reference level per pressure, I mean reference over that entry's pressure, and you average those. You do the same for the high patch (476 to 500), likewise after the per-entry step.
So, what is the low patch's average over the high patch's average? 1.07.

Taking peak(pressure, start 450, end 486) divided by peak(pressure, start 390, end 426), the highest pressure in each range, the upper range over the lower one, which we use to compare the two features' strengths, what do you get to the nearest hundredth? 1.06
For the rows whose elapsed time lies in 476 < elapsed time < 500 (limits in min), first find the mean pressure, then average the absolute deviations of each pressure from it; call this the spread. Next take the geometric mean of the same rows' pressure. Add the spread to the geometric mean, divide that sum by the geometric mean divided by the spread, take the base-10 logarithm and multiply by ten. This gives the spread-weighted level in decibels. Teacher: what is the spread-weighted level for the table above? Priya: -3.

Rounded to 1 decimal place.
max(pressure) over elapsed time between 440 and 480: 37.8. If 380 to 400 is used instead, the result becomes 35.3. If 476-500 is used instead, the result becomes 38.9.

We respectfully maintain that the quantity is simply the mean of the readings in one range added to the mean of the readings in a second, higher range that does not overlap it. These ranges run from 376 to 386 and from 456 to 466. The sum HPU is 70.9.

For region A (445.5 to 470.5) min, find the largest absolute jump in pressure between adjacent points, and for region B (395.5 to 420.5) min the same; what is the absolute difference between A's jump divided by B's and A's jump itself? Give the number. 2.1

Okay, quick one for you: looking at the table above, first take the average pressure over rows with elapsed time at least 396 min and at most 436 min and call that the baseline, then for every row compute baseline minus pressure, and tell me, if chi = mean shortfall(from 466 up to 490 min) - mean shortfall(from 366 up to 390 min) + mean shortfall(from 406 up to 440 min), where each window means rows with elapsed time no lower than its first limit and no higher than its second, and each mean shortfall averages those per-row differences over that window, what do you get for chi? -1.3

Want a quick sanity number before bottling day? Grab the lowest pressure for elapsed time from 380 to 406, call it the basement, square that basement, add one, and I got 1233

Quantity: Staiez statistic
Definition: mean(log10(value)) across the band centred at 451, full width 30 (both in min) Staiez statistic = 1.538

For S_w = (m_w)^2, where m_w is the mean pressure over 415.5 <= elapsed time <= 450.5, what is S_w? 1186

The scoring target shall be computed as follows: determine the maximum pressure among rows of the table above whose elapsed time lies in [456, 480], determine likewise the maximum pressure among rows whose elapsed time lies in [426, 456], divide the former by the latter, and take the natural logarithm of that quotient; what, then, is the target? 0.10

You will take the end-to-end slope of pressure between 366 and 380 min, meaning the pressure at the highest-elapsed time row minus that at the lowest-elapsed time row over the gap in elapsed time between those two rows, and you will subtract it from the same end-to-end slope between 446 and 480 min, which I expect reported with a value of 0.19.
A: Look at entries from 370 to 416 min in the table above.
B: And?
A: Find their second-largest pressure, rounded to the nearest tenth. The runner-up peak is 35.6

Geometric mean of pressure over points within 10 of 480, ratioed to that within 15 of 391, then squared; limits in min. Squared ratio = 1.10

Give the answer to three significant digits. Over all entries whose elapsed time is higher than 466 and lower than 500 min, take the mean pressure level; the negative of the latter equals -37.3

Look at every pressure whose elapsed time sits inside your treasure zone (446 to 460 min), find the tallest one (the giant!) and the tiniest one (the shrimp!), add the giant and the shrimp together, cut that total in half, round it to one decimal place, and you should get 34.4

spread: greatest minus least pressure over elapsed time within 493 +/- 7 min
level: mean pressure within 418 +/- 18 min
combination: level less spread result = 33.4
